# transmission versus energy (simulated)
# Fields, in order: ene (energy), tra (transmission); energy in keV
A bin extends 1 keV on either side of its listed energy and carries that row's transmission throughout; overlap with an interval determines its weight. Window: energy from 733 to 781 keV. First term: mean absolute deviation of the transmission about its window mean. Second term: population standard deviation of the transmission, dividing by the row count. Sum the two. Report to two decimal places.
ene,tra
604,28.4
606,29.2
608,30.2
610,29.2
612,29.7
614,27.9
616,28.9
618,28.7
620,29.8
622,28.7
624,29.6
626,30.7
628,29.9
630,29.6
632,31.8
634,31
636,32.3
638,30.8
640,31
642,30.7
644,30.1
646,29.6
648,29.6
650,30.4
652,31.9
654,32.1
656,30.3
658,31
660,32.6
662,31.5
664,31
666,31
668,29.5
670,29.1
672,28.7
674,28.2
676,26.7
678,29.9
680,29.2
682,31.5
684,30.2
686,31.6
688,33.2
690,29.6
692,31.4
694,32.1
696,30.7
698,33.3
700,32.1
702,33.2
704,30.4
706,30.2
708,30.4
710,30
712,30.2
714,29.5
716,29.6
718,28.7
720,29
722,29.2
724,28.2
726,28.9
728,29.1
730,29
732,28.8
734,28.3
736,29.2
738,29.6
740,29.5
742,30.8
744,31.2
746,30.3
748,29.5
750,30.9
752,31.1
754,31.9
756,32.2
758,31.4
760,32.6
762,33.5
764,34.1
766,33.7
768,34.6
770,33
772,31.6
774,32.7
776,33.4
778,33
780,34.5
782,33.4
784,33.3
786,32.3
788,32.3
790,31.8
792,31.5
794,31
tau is 3.24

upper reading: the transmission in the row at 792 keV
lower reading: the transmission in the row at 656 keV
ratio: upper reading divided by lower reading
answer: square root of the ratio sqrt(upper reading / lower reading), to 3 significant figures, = 1.02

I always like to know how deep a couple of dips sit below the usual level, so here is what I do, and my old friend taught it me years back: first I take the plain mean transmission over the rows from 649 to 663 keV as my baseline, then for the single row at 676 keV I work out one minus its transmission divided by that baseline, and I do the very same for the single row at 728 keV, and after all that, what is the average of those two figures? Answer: 0.11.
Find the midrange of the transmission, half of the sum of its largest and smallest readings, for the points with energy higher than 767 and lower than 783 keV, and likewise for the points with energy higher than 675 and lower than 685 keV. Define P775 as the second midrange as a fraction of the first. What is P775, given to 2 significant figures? 0.88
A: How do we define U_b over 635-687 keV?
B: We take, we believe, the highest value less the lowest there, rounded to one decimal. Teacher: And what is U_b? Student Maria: 5.9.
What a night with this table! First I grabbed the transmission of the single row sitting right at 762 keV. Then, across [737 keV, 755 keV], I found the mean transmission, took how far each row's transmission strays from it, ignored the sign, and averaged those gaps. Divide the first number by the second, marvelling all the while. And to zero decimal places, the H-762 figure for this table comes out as 47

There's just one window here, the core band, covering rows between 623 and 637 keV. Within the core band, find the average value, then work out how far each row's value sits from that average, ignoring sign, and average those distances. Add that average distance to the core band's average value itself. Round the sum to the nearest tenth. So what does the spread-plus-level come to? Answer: 31.6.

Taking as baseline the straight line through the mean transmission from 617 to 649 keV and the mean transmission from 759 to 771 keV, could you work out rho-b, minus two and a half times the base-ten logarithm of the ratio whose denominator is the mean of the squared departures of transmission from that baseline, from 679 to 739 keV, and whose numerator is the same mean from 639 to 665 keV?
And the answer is 2.5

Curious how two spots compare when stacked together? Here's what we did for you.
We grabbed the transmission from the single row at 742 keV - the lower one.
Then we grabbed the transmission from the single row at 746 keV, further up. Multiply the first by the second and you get 933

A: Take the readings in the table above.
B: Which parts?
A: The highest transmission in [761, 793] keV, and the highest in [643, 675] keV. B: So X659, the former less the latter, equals 2.0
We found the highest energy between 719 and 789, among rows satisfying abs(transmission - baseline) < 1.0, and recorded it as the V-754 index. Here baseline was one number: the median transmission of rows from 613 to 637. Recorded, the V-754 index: 748 keV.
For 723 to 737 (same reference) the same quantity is 736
